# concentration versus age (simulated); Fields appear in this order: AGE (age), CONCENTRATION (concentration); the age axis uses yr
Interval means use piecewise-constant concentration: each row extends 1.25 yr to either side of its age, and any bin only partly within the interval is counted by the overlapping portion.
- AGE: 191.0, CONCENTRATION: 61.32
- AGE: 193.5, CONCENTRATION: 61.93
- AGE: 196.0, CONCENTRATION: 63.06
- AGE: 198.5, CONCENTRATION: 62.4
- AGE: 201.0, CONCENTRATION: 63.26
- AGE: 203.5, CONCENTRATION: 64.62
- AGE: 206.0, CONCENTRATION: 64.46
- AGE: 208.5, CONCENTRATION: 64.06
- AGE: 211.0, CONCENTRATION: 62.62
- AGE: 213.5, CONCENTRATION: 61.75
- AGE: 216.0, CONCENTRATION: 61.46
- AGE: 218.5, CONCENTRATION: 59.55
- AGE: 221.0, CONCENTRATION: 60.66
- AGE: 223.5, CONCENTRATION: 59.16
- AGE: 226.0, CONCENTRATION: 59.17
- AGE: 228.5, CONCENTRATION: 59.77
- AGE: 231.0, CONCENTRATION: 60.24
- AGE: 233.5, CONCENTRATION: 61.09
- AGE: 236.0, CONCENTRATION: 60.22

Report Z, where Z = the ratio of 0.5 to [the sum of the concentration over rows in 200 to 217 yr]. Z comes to 0.0011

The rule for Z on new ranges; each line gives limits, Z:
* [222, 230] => 0.0028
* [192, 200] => 0.0027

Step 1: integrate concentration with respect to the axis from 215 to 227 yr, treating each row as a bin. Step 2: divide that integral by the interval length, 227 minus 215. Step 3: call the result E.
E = 60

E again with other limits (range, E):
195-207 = 64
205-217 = 63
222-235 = 60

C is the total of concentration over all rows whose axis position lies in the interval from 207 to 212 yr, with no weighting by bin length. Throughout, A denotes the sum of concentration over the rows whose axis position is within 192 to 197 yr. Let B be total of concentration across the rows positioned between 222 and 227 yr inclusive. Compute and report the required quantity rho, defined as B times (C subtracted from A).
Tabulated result -200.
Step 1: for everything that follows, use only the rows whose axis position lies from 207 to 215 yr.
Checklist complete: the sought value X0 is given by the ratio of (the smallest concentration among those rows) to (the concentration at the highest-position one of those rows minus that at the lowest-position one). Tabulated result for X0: -27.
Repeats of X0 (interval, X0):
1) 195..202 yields 312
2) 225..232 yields 55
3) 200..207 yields 53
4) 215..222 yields -74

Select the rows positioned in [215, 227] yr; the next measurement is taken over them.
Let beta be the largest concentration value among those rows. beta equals 61.46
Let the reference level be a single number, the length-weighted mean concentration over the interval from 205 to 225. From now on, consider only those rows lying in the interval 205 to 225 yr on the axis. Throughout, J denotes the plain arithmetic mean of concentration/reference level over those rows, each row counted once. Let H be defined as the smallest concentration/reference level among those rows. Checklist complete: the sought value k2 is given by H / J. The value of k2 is 0.959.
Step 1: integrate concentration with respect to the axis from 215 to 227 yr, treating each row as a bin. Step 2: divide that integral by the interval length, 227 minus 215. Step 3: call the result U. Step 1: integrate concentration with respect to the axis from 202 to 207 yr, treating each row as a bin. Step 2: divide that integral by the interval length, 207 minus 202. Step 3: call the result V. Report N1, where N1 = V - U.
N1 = 4.5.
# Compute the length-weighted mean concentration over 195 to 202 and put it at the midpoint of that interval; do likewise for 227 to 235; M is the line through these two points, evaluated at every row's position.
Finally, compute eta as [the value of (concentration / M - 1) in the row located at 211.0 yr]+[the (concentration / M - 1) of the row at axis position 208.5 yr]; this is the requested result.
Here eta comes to 0.043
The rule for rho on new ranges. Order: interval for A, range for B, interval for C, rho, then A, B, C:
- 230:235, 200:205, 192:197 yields -468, 121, 128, 125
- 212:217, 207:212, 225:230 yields 541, 123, 127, 119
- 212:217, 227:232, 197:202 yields -294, 123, 120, 126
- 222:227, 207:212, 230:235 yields -380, 118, 127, 121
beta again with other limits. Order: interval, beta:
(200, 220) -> 64.62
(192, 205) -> 64.62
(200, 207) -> 64.62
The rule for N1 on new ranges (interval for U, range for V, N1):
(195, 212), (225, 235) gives -3.4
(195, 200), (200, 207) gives 1.4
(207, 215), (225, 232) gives -3.1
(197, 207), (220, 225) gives -3.8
